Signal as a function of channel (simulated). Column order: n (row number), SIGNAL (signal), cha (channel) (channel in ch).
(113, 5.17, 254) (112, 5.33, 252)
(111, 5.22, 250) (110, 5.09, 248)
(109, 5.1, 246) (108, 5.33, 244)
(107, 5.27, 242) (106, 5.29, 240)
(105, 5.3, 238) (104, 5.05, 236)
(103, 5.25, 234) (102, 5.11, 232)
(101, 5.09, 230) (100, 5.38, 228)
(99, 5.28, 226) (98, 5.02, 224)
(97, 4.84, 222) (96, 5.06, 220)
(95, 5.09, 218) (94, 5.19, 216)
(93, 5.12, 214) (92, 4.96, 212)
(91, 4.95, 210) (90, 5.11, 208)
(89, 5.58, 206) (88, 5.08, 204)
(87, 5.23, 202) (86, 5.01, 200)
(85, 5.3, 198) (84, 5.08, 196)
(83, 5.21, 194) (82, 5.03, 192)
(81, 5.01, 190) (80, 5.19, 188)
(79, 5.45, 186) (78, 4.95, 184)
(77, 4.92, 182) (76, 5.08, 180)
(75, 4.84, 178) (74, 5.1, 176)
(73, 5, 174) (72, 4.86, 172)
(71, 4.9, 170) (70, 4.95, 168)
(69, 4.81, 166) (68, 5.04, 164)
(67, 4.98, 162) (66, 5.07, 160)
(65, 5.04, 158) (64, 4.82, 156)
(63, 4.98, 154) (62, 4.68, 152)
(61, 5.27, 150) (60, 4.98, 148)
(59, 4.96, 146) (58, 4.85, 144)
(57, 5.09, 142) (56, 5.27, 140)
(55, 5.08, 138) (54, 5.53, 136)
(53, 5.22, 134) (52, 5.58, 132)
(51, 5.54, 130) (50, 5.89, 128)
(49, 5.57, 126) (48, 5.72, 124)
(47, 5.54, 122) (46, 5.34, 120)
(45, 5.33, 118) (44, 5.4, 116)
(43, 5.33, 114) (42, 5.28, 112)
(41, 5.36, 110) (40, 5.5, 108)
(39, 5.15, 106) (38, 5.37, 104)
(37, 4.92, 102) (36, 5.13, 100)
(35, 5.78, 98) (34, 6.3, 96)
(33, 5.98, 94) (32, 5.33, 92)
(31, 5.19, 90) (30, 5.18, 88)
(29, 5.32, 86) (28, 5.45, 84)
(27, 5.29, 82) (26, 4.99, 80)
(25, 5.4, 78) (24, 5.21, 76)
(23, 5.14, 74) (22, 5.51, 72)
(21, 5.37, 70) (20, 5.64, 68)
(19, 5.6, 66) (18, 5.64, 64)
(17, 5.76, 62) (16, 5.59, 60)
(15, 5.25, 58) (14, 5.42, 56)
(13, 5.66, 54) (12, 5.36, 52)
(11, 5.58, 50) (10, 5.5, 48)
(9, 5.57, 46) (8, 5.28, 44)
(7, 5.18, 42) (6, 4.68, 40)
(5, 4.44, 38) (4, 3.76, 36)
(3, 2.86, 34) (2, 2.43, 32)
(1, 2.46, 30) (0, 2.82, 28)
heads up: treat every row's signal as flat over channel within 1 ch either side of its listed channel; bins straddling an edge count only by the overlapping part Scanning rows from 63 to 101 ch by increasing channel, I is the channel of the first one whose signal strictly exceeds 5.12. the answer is 64 ch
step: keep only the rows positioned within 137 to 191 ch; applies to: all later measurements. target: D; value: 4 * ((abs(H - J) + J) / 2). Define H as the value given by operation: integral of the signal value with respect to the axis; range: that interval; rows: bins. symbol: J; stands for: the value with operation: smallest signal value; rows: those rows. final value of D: 541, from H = 270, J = 4.68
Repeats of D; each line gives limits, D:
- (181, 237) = 574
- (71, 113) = 451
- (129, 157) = 287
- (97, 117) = 213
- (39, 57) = 193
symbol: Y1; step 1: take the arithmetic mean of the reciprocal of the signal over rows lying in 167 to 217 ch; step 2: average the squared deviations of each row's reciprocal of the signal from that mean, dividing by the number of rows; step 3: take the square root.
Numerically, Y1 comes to 0.0065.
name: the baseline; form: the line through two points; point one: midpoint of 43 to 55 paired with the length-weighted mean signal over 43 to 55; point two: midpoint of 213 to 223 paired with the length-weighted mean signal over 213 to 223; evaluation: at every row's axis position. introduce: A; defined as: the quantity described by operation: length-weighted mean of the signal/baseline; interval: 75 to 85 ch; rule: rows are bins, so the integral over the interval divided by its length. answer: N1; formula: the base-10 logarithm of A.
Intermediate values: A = 0.97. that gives -0.012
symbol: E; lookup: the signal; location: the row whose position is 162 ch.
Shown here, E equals 4.98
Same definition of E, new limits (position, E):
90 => 5.19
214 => 5.12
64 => 5.64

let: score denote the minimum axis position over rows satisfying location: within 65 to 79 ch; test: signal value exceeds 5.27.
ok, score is 66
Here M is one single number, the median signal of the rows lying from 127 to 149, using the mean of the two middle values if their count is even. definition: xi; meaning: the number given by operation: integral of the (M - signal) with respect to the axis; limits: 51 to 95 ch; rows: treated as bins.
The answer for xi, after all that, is -9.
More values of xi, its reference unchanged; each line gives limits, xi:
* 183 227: 4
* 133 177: 9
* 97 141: -8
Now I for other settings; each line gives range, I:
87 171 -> 88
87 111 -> 88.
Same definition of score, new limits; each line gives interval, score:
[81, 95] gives 82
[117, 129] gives 118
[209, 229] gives 226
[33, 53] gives 44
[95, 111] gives 96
